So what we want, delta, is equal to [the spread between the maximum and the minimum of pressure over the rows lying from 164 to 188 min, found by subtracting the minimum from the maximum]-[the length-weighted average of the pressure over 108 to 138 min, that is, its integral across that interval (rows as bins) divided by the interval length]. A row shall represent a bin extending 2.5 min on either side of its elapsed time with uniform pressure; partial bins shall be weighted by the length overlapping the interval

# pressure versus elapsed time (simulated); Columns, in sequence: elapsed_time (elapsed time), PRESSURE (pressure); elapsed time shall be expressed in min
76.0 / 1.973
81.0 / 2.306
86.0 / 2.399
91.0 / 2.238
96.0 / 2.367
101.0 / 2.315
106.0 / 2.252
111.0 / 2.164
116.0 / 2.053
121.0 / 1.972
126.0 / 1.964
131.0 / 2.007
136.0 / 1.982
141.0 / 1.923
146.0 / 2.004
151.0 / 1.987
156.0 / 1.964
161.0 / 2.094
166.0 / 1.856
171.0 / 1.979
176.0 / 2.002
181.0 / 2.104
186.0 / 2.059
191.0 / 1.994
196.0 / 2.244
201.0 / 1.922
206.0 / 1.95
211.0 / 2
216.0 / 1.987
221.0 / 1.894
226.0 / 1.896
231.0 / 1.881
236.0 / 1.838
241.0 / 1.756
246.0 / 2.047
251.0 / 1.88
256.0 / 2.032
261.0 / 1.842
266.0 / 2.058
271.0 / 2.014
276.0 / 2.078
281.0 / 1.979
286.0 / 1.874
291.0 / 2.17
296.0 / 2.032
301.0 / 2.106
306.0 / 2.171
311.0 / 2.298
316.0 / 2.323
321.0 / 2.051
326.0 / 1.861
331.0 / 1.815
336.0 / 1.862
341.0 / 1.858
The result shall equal -1.78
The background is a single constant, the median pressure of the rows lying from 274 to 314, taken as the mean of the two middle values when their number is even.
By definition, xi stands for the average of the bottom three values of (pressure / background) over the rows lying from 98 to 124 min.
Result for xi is 0.986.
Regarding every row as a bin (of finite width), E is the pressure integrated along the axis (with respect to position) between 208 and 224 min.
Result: 31.3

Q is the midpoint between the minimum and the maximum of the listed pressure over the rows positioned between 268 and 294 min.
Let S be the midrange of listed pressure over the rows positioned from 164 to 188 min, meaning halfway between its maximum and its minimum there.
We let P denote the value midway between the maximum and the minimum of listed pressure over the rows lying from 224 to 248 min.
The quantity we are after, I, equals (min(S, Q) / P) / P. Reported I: 0.55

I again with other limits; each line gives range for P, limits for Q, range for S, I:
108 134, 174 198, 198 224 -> 0.46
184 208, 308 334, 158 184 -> 0.46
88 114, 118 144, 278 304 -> 0.38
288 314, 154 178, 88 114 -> 0.42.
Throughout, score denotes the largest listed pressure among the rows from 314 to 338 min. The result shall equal 2.323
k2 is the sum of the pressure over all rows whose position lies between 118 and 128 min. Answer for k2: 4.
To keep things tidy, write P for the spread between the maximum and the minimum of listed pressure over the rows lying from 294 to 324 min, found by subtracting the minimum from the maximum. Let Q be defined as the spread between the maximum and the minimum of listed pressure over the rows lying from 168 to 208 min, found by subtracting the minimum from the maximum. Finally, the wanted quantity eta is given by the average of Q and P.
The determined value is 0.31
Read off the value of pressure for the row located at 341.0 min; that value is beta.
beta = 1.858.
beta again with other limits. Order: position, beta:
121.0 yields 1.972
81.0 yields 2.306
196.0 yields 2.244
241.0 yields 1.756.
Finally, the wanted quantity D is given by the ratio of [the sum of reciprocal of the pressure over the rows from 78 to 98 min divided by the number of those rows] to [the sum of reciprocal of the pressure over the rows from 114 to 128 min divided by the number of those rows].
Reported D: 0.86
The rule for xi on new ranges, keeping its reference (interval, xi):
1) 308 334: 0.913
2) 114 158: 0.932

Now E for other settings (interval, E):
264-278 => 28.7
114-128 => 27.9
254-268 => 27.6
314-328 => 29.1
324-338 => 25.8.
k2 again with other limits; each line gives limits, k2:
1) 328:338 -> 4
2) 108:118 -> 4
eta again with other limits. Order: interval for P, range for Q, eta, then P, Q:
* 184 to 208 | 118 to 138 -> 0.18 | 0.32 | 0.04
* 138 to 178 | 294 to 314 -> 0.25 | 0.24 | 0.27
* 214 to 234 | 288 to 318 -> 0.20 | 0.11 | 0.29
